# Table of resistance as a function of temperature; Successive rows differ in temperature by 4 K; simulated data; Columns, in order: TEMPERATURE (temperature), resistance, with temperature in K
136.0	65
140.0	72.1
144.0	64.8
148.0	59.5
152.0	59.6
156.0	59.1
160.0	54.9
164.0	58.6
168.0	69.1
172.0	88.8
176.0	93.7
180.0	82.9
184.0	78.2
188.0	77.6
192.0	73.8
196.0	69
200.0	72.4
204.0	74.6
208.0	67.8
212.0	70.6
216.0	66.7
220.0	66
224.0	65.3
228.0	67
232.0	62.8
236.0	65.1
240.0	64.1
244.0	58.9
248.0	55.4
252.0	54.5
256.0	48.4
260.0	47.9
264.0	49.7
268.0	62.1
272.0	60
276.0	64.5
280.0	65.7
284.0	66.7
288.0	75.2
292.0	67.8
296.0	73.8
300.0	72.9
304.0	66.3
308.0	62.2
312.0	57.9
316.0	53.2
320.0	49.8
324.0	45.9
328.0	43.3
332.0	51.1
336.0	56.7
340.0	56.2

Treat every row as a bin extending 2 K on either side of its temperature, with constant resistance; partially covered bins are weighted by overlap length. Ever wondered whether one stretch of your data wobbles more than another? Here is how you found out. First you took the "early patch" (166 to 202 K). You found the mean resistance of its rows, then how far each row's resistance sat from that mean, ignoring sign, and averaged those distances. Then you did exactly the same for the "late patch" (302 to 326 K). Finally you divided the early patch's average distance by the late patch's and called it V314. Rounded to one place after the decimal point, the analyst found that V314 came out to 1.1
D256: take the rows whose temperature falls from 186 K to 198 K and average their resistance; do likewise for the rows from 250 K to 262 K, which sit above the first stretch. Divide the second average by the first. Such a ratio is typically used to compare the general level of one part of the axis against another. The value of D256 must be 0.68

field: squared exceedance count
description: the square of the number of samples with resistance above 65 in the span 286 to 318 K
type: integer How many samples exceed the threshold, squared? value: 25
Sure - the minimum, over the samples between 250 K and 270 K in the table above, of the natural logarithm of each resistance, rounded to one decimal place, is 3.9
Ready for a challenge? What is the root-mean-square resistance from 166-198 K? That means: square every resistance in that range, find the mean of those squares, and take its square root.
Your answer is 80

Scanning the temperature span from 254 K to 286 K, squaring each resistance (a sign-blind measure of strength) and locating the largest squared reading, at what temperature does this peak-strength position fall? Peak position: 284.0 K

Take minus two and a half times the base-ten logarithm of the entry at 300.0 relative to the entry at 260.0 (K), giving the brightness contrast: -0.5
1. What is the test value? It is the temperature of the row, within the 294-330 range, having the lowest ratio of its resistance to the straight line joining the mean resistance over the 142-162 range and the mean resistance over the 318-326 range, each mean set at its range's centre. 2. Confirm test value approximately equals 328.0 K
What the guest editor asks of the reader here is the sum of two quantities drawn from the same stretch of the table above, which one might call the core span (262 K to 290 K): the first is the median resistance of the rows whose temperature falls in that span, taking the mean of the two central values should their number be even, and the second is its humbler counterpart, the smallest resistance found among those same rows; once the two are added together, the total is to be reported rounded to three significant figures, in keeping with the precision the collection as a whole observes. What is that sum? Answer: 114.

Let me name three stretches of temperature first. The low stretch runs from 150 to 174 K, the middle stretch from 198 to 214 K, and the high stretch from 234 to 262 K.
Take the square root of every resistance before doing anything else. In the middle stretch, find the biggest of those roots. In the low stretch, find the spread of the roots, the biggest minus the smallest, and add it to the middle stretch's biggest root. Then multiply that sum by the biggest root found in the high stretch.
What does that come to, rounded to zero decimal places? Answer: 86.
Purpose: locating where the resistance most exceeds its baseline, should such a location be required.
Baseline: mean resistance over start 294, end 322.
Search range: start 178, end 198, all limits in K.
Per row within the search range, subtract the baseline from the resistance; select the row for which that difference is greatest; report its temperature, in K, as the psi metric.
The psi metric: 180.0 K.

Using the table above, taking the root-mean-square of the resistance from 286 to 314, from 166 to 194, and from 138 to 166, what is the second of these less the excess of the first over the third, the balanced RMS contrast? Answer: 74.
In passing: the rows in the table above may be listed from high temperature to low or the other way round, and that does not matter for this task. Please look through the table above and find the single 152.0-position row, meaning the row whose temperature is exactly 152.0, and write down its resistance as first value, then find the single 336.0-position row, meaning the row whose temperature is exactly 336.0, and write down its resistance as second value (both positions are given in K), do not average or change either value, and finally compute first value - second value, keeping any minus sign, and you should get 3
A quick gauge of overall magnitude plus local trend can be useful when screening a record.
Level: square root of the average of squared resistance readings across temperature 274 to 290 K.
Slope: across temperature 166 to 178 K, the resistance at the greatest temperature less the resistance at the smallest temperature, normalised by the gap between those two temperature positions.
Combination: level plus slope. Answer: 71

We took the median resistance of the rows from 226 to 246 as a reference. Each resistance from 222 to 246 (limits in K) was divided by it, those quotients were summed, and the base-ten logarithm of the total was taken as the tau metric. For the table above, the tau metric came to 0.78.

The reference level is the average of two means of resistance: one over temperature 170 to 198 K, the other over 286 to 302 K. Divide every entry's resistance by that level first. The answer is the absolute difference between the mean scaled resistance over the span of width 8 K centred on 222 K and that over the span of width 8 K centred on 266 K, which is 0.13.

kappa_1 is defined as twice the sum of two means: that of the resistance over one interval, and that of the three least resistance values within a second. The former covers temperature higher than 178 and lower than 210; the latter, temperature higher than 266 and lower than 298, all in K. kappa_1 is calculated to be 273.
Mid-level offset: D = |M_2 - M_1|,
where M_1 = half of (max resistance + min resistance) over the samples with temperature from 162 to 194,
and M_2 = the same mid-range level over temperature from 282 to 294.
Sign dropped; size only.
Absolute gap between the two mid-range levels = 5.2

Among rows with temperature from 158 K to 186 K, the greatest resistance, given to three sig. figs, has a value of 93.7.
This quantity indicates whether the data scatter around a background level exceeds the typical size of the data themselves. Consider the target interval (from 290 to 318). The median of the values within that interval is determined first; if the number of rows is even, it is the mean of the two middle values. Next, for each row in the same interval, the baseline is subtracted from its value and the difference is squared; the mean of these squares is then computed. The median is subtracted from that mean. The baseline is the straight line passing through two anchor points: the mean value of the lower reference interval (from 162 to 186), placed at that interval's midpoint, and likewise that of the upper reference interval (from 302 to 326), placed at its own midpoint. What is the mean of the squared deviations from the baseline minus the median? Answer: 23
